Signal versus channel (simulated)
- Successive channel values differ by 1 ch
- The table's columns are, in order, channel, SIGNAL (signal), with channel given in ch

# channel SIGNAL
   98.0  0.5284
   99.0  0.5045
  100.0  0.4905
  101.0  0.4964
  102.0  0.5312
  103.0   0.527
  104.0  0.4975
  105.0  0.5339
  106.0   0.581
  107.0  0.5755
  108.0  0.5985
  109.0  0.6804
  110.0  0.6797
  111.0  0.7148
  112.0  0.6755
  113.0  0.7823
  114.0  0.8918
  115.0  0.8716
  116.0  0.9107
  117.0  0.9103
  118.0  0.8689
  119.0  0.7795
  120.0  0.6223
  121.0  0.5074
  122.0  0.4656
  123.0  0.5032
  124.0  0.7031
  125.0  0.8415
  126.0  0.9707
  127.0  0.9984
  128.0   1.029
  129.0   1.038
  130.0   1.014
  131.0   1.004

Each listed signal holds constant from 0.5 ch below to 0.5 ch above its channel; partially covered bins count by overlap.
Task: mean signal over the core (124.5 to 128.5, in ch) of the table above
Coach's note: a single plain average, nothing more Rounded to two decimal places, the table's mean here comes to 0.96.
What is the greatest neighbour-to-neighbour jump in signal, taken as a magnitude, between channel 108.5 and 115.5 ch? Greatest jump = 0.11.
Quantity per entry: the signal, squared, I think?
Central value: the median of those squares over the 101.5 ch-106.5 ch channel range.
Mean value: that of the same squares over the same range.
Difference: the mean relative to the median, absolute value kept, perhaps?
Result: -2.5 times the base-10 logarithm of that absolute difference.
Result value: 6.0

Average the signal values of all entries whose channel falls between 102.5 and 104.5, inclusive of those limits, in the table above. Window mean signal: 0.51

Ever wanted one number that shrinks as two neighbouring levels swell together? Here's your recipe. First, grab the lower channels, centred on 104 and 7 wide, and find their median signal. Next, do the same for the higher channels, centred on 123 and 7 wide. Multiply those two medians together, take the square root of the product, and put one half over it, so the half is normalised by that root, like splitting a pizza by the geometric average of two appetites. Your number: 0.87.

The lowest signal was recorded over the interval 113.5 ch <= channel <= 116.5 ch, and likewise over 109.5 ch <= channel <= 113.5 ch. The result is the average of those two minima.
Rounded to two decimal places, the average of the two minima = 0.77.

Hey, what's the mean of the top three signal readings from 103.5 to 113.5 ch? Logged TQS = 0.73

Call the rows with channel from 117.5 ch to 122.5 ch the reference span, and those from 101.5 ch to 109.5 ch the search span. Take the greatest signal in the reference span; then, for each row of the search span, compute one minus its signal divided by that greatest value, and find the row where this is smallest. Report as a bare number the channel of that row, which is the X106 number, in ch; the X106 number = 109.0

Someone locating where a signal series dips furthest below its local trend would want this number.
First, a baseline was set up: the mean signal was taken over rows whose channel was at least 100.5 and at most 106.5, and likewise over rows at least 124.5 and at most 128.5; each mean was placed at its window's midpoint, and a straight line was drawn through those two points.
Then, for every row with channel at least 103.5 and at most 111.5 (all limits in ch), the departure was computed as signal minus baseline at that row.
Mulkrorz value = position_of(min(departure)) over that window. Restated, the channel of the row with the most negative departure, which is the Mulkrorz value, 104.0 ch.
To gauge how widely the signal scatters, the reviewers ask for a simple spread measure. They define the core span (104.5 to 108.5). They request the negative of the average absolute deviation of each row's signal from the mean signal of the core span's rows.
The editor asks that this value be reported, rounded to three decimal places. -0.019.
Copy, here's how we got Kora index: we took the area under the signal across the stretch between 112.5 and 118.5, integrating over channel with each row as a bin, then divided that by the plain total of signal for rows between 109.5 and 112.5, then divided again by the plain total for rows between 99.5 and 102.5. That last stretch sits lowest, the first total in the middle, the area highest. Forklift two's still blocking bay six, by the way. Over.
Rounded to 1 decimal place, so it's 1.7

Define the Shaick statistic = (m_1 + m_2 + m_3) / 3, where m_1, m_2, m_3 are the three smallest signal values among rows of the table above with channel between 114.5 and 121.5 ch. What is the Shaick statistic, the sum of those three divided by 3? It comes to 0.636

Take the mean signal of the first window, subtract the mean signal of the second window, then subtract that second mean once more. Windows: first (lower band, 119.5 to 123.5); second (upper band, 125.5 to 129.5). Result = -1.5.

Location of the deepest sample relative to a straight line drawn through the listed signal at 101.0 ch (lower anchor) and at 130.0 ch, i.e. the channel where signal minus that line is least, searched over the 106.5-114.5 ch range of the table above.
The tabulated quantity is 107.0 ch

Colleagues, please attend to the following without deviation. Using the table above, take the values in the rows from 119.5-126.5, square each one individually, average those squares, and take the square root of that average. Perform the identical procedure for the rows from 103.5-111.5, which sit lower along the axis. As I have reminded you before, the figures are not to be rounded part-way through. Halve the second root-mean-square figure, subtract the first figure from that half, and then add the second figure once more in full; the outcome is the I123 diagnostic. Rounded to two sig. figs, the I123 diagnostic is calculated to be 0.24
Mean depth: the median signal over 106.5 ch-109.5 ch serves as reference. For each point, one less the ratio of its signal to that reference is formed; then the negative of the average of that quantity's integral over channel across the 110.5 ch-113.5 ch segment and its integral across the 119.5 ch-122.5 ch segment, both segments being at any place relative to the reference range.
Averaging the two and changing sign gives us 0.1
